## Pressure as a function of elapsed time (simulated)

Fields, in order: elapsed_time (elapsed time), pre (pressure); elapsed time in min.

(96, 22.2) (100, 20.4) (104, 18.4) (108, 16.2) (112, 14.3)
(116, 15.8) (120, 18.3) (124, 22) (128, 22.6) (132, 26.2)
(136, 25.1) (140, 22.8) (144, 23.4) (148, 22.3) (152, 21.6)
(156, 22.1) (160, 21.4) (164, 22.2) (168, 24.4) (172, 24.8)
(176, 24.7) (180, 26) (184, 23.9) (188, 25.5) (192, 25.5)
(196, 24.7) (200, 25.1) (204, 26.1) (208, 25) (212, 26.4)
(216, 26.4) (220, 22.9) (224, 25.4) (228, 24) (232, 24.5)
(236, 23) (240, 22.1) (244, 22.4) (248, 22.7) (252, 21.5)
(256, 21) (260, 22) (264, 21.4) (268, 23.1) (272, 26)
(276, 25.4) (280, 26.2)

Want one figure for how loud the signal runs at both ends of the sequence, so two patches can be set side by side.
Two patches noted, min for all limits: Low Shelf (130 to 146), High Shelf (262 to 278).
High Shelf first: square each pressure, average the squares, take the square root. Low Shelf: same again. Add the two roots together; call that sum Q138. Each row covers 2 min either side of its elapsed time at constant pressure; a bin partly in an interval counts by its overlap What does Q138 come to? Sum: 48.5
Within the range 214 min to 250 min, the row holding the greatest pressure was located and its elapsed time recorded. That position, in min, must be 216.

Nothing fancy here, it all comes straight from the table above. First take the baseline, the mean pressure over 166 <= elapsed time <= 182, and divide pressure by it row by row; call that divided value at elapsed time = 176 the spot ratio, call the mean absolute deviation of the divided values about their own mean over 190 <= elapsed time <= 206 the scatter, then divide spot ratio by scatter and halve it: 27.4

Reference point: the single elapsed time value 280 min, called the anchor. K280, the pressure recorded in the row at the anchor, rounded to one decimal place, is 26.2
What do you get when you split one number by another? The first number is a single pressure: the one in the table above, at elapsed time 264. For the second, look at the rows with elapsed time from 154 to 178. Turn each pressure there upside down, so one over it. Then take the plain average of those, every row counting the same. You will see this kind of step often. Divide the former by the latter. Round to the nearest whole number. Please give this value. 496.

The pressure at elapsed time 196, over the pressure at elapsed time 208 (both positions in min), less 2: -1.01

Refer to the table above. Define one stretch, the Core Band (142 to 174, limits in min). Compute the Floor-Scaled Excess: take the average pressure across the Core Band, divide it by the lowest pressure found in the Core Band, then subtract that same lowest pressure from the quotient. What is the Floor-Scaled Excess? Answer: -20.3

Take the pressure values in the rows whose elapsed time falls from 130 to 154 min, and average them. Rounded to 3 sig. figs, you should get 23.6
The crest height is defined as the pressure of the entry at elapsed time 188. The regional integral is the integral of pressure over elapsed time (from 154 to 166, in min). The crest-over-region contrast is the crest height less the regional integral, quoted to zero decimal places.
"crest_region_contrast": -237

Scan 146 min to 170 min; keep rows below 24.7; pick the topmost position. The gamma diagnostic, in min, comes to 168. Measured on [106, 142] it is 140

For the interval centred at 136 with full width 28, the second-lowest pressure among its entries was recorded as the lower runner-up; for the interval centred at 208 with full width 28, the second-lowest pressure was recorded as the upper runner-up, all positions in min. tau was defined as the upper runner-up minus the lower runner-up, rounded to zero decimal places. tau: 2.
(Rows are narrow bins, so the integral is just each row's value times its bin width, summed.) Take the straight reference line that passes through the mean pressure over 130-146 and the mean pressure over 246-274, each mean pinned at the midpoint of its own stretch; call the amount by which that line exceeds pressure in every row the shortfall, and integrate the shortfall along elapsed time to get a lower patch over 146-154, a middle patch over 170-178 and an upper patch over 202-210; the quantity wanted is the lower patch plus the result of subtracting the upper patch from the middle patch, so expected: 28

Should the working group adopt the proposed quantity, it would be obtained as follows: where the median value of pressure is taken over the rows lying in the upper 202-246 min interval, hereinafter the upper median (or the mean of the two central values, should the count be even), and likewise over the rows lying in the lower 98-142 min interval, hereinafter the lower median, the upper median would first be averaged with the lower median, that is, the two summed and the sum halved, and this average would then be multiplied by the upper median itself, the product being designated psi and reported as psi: 550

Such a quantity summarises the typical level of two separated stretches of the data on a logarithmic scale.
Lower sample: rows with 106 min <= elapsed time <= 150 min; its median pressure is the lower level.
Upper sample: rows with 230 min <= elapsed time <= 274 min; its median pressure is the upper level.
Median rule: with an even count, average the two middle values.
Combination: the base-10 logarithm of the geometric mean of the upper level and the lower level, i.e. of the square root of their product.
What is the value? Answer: 1.349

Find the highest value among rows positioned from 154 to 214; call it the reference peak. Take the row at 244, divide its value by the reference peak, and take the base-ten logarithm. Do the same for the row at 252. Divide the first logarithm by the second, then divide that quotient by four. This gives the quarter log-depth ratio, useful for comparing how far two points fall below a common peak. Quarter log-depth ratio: 0.2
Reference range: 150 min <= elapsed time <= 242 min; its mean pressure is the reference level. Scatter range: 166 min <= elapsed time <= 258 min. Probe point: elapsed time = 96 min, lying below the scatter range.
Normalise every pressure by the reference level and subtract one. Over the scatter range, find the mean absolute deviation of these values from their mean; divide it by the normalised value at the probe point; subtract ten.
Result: -10.6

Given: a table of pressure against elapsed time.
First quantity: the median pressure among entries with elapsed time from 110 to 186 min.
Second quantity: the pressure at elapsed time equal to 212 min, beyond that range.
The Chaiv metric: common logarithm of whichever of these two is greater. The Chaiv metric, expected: 1.42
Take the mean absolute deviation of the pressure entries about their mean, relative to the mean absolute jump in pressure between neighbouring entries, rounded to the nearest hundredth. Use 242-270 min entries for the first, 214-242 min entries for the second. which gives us 0.36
